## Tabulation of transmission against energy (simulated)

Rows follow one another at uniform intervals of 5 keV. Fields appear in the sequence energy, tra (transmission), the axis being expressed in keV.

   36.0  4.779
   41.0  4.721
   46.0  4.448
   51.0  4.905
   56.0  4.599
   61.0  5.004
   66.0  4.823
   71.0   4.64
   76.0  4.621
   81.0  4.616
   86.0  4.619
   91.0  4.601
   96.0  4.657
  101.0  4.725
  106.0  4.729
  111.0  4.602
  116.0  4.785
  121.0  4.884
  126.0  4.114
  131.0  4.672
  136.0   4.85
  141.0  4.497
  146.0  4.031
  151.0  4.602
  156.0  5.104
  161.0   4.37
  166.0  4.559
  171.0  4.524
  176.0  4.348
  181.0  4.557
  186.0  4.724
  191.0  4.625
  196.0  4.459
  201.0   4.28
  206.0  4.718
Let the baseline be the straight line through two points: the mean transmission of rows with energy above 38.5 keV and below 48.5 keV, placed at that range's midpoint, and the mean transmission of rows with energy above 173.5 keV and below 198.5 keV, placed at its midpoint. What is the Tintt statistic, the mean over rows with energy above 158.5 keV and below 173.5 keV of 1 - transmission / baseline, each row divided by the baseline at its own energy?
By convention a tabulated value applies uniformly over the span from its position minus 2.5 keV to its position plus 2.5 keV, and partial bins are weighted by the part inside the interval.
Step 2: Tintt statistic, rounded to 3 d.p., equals 0.014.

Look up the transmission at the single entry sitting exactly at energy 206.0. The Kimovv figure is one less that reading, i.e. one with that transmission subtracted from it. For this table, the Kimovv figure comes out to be -3.72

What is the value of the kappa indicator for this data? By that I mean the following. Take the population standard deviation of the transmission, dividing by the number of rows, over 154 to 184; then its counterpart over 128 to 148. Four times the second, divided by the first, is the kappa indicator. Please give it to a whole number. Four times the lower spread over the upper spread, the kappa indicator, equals 5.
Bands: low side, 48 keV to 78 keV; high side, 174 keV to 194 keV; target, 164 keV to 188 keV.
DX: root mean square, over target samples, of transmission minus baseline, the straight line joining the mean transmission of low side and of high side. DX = 0.13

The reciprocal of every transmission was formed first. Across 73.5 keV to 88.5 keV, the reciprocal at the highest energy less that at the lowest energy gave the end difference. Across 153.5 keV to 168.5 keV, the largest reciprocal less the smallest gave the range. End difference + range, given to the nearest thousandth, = 0.033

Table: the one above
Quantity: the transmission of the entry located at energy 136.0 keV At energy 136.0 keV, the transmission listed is 4.85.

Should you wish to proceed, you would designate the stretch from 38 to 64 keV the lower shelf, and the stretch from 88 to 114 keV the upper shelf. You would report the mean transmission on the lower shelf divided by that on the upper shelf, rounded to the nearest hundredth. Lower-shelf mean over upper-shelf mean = 1.02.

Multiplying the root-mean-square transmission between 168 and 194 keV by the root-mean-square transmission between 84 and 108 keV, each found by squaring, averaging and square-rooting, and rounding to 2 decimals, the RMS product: 21.27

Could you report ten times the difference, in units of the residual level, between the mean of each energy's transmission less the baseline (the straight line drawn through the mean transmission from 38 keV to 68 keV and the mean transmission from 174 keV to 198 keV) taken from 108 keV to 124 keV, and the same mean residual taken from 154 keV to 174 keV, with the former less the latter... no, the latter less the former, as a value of -0.4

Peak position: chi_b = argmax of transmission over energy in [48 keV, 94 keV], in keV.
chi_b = 61.0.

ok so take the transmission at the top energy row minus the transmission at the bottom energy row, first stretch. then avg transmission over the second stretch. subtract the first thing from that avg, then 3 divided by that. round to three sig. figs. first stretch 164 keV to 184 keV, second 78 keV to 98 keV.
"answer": 0.649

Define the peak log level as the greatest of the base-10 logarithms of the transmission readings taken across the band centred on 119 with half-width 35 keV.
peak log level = 0.689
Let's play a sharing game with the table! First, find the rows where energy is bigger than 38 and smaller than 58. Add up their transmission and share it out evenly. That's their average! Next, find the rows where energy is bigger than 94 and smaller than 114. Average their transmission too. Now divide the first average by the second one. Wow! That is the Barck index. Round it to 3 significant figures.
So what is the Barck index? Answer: 0.998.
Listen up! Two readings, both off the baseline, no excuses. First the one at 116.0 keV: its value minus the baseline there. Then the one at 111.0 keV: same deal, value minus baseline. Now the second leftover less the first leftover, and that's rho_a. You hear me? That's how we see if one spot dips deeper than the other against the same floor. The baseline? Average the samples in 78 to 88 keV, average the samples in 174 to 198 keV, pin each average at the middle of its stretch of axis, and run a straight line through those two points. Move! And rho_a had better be -0.2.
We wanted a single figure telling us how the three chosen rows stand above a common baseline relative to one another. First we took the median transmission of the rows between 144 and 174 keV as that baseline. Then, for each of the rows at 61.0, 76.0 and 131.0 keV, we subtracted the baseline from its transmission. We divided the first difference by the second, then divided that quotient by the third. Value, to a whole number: 45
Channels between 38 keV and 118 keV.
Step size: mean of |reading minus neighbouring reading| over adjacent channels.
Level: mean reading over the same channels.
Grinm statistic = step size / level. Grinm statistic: 0.03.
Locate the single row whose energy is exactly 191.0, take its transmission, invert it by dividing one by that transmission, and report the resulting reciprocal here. 0.216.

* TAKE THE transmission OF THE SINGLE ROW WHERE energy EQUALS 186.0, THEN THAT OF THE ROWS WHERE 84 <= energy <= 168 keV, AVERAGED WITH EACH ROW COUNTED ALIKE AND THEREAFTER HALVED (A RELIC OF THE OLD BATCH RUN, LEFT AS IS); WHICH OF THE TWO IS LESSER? 2.306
